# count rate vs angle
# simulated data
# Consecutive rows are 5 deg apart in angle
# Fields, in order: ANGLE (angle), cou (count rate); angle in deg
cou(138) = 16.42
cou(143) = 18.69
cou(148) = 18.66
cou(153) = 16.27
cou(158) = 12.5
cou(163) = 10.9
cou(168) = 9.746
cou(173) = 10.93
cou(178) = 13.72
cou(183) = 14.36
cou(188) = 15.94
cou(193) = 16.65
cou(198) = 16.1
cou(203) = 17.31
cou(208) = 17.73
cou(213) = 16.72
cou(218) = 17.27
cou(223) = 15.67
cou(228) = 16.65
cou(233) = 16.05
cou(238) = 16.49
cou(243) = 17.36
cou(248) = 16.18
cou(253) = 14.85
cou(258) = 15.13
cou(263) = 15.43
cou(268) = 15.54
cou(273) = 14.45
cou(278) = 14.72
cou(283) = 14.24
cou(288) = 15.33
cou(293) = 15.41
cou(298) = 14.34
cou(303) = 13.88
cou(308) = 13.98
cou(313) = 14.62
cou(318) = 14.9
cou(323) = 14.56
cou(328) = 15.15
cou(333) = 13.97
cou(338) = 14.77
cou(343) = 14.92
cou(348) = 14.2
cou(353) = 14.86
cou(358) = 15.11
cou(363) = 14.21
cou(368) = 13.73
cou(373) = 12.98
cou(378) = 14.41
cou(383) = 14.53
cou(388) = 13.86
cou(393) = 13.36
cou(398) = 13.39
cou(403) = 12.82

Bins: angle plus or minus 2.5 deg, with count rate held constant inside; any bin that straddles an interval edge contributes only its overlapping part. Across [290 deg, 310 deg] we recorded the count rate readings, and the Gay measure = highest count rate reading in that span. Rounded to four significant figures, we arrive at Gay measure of 15.41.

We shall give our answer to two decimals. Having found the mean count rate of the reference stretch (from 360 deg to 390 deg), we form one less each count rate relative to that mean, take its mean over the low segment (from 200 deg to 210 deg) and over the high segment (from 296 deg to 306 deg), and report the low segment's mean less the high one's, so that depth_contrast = -0.24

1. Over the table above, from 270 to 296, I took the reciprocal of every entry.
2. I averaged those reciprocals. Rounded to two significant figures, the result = 0.067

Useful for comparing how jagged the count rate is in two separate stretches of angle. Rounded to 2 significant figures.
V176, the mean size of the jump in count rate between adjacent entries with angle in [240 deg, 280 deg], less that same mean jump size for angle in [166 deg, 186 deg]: -0.89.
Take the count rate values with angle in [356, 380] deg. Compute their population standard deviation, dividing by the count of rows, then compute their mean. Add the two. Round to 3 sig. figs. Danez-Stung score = 14.8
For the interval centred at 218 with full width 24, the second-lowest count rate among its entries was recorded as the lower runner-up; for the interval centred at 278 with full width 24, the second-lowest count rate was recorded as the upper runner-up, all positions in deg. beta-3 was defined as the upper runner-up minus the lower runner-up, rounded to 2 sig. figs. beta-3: -2.2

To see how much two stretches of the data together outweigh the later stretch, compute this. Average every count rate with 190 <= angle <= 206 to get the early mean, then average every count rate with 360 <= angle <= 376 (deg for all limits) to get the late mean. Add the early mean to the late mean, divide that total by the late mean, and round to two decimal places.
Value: 2.22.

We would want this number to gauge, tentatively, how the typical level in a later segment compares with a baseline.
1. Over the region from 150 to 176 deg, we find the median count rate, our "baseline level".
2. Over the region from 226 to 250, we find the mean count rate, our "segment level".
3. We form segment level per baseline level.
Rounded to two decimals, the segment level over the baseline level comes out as 1.51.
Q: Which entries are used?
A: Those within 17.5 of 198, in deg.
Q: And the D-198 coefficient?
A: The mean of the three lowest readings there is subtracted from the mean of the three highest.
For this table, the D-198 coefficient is 1.79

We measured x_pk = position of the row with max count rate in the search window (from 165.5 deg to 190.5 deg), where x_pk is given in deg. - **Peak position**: 188 deg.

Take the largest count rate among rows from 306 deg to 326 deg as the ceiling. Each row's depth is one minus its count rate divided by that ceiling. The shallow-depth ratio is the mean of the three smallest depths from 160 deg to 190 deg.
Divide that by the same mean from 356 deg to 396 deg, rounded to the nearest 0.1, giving 1.0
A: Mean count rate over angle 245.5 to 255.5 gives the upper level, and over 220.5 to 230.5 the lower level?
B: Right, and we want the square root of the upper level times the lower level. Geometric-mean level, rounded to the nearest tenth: 15.8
